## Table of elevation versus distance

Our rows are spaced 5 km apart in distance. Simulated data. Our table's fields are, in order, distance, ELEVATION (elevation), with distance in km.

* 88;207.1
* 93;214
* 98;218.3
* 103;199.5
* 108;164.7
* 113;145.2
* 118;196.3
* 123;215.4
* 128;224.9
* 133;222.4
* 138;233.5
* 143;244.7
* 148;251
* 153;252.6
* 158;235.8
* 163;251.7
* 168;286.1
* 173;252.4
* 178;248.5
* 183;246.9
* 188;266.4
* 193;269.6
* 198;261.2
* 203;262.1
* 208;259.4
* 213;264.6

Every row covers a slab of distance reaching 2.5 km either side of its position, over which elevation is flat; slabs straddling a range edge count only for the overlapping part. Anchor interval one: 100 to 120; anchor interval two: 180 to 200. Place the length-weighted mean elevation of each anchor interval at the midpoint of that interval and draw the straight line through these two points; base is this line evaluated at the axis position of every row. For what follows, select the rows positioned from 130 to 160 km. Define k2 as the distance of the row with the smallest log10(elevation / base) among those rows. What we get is 158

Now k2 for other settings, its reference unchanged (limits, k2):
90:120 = 113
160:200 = 198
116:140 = 118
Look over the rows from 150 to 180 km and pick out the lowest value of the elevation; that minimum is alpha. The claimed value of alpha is 235.8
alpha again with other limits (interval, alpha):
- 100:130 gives 145.2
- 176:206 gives 246.9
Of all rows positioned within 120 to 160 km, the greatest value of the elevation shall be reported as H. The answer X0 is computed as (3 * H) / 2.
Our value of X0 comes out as 379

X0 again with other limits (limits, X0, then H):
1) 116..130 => 337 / 224.9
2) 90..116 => 327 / 218.3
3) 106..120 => 294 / 196.3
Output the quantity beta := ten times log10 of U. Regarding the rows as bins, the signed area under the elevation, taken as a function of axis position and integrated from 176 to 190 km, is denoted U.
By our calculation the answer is 35.5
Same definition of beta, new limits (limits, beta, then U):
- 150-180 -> 38.8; 7637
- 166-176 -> 34.3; 2674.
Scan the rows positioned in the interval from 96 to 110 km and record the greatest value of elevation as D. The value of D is 218.3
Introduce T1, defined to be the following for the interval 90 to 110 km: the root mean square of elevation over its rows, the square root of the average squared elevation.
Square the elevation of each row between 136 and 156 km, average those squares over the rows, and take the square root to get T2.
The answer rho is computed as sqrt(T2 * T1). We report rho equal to 222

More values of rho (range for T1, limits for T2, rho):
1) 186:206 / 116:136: 239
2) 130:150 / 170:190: 246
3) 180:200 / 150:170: 259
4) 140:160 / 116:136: 230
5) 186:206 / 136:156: 255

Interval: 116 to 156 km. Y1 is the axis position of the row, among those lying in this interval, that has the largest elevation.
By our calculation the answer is 153 km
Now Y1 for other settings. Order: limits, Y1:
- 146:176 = 168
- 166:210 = 168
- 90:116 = 98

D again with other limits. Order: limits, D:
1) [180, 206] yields 269.6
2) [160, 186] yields 286.1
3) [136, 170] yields 286.1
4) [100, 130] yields 224.9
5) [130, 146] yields 244.7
